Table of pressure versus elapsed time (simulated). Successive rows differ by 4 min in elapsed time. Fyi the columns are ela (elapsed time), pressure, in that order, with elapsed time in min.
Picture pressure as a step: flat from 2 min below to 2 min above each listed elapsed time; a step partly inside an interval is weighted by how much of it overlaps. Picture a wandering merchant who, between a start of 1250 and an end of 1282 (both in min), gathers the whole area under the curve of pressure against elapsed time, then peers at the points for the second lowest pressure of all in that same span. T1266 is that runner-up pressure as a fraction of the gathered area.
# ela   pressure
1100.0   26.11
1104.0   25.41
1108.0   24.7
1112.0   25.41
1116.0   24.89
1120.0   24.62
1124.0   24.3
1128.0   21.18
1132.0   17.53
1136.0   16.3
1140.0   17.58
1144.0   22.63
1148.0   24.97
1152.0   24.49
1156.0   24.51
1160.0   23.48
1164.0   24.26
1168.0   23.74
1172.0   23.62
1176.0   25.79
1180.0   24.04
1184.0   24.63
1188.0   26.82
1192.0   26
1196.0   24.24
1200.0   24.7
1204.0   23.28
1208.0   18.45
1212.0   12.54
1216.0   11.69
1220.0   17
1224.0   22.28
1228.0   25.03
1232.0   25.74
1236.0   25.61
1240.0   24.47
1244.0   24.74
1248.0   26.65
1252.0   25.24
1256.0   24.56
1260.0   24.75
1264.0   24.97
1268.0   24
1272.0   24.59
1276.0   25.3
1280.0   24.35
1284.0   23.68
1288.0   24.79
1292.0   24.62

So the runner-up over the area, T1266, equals 0.0308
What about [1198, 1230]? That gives 0.0202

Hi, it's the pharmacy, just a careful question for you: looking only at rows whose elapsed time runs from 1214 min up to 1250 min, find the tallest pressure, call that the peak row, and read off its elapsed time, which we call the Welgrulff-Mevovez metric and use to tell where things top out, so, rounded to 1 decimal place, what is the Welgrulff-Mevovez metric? 1248.0 min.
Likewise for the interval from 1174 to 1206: 1188.0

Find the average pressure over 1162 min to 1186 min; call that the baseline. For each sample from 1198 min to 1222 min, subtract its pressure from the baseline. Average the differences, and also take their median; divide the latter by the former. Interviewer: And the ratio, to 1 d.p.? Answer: 1.0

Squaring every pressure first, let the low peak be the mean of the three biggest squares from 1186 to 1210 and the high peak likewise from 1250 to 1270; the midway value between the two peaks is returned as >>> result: 646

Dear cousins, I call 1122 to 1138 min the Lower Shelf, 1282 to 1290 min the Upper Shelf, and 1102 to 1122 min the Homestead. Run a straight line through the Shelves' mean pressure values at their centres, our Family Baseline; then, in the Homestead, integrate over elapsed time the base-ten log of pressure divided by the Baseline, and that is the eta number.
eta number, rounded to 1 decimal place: 2.2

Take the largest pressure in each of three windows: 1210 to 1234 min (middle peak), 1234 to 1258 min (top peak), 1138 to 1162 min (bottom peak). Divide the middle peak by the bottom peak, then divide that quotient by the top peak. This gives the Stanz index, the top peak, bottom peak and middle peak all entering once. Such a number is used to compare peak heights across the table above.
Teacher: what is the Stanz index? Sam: 0.0387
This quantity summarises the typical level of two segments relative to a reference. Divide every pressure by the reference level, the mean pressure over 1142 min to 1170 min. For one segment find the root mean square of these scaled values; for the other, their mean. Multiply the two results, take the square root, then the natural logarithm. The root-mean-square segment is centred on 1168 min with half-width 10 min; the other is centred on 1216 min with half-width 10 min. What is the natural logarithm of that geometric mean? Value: -0.19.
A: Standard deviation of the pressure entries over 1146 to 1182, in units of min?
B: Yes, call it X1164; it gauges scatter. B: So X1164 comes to 0.7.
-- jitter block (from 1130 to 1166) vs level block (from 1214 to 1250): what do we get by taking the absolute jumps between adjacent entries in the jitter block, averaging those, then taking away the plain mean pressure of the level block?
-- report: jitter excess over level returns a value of -21.1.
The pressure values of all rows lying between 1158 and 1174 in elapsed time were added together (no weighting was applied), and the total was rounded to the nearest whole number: 95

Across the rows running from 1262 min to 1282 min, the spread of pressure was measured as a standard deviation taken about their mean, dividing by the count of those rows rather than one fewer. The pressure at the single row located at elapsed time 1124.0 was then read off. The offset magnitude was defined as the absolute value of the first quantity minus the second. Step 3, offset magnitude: 24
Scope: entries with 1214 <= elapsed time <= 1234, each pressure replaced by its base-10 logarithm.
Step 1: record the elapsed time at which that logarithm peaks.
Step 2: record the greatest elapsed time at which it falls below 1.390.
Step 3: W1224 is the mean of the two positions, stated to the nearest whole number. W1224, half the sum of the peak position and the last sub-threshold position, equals 1228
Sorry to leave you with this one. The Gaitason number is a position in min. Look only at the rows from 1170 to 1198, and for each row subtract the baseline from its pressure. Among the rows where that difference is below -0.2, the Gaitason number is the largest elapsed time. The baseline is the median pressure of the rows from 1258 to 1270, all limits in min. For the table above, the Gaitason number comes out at 1196.0 min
